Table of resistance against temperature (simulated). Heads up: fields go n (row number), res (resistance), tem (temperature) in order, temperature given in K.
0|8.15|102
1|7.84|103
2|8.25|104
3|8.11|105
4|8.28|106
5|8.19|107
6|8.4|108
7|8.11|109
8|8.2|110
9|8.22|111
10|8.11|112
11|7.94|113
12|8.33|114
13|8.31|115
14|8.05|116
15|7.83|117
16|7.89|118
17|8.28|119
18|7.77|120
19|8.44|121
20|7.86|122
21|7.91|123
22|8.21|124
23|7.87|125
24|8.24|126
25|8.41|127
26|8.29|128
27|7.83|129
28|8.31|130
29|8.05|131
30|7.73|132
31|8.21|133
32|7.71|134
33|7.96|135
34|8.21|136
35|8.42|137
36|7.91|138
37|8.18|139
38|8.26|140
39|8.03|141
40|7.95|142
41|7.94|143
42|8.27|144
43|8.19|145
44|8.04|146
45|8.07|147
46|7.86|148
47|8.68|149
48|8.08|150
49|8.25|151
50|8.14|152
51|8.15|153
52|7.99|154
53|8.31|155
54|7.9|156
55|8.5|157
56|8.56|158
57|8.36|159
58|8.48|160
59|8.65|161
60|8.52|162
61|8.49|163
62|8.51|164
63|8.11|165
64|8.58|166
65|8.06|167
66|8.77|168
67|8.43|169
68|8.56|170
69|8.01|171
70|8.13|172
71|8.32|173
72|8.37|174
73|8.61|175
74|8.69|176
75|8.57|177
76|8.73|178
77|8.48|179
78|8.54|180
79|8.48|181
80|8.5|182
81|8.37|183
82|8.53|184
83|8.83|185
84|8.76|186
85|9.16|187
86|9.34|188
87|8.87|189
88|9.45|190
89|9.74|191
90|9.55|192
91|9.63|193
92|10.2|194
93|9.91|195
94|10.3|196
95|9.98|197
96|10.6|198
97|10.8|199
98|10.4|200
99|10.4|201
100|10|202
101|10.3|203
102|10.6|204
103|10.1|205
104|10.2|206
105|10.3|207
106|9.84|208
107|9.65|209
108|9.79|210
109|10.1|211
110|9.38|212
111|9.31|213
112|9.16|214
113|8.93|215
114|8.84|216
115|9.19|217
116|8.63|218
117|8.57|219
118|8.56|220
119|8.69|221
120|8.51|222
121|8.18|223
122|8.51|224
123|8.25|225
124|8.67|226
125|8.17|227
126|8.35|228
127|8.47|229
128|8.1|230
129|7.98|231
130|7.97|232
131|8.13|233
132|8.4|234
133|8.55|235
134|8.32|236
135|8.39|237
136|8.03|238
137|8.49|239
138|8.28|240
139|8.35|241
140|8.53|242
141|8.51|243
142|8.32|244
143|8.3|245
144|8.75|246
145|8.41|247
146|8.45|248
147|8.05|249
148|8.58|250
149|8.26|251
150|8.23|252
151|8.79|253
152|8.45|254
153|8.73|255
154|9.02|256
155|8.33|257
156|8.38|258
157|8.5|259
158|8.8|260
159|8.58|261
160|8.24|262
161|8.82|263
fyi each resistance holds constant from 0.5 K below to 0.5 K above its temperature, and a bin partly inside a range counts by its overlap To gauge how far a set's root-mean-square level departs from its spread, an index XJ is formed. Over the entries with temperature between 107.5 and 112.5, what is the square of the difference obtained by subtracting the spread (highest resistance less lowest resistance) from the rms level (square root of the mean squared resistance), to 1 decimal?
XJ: 62.7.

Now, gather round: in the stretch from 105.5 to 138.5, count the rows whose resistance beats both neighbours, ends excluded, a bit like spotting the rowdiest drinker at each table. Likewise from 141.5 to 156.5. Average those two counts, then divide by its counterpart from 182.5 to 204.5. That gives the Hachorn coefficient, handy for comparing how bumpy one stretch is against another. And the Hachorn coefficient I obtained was 1.3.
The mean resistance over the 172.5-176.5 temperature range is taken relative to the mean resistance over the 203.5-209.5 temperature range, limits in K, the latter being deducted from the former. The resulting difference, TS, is -1.6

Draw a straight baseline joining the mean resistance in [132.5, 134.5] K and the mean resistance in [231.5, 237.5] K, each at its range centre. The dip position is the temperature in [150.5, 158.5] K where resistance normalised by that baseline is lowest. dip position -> 156 K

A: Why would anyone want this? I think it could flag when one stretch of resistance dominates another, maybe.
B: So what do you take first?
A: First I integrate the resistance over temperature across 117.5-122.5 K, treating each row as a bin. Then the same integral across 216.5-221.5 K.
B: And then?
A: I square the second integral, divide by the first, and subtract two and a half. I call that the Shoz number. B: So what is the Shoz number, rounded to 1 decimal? 44.8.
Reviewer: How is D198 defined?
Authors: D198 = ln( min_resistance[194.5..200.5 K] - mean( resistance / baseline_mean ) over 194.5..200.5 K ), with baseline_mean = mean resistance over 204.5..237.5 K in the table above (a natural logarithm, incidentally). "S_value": 2.17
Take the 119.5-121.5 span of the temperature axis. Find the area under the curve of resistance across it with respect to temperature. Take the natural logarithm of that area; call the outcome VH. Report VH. 2.79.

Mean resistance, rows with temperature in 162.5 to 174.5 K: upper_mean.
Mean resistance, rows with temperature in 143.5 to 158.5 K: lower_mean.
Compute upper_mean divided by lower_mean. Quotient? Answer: 1.02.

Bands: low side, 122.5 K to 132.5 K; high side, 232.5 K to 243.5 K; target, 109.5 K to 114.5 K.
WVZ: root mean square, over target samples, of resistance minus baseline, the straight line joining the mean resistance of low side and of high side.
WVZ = 0.17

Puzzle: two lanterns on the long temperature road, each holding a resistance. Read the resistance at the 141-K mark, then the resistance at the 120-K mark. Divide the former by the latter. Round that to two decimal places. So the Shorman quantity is 1.03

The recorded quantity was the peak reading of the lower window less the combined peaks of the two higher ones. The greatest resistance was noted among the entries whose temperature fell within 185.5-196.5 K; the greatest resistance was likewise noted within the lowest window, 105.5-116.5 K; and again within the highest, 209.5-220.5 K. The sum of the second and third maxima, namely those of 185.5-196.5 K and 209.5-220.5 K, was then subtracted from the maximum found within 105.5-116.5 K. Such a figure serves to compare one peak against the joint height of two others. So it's -12.0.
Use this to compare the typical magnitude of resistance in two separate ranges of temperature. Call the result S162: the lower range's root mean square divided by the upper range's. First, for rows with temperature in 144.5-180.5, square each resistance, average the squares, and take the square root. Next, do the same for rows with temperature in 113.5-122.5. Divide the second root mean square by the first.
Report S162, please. 0.97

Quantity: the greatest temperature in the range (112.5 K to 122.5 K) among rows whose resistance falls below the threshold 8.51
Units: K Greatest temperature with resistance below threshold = 122 K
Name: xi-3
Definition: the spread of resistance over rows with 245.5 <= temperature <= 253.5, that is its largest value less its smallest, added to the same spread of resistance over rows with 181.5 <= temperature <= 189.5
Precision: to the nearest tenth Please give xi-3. 1.7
